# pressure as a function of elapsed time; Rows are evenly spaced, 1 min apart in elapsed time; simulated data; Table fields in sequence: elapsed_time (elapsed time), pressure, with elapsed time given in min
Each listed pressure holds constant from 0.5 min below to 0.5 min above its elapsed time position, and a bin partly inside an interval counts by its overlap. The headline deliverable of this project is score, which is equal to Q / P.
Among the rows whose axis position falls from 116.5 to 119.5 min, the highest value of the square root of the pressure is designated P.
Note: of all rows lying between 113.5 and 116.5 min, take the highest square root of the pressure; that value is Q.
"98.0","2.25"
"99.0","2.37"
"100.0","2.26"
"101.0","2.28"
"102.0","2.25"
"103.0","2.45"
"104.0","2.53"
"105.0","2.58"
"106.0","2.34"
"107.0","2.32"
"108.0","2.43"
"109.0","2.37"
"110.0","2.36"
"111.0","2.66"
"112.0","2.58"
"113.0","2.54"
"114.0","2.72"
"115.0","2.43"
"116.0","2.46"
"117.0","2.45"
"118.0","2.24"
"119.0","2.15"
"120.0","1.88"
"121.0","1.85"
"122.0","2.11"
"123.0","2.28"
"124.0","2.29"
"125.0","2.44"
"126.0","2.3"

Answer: 1.05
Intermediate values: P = 1.57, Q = 1.65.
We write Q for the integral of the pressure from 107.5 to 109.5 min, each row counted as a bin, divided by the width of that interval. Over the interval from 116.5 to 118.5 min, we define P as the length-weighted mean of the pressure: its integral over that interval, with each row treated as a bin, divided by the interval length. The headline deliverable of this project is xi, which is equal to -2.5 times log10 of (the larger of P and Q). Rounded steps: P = 2.3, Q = 2.40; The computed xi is -0.951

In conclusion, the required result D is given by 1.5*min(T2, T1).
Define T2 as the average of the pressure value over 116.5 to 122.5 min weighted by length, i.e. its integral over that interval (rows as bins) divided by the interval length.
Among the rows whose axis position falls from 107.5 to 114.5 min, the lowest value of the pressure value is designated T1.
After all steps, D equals 3.2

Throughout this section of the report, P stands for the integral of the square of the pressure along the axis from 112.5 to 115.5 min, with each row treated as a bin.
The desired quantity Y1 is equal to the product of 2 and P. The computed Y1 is 40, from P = 20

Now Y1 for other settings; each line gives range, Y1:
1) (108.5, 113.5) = 63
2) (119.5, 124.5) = 44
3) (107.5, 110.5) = 34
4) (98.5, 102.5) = 42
